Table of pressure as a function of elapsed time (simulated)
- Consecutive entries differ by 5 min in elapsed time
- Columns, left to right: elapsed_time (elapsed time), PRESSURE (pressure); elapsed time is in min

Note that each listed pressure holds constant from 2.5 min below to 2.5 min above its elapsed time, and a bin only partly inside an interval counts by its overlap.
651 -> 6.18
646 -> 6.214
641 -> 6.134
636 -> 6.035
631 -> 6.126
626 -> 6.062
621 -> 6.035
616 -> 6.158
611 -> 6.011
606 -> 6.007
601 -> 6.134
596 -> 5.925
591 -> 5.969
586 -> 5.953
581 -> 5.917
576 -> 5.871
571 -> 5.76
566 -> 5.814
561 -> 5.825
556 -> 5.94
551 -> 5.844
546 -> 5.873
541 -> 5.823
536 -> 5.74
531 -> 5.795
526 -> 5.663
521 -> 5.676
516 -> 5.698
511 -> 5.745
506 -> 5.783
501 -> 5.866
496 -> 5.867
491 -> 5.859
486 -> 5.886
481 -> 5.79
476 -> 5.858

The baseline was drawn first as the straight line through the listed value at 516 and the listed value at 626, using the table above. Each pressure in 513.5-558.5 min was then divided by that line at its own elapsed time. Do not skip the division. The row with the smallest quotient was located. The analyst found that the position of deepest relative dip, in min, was 526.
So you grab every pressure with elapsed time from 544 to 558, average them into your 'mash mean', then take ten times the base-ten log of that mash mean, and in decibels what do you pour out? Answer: 7.70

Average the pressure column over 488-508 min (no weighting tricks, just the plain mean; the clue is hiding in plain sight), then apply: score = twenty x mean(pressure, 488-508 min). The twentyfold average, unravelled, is 117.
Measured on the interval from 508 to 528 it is 114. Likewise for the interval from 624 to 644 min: 122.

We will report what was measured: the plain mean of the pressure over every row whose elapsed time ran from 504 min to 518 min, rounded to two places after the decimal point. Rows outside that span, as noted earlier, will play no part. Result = 5.74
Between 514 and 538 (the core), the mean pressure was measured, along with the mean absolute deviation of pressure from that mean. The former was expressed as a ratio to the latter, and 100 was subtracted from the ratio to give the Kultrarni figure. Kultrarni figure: 35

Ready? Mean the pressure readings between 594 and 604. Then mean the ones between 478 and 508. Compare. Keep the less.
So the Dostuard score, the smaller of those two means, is 5.84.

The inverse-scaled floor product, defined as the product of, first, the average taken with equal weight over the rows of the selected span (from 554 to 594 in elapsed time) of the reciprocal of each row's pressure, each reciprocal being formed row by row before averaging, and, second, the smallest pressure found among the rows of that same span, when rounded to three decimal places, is 0.980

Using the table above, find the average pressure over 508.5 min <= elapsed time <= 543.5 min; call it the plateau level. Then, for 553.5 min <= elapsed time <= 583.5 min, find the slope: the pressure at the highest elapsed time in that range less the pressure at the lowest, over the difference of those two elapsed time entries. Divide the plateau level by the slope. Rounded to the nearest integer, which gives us -6233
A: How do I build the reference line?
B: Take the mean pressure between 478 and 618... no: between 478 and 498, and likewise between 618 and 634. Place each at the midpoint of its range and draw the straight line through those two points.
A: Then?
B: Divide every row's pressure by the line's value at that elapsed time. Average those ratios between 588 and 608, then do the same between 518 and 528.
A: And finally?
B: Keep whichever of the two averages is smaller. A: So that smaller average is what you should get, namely 0.960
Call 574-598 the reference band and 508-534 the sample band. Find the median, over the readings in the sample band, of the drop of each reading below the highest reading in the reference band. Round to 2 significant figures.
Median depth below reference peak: 0.27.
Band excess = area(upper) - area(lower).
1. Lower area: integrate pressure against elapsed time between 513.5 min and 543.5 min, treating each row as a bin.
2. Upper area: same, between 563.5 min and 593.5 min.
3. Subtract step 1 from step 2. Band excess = 4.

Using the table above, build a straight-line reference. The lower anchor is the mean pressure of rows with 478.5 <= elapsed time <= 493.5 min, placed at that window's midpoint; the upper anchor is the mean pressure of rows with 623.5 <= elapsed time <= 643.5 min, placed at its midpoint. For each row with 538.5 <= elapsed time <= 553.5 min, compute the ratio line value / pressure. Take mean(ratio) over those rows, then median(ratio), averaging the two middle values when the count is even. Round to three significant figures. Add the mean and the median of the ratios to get 2.04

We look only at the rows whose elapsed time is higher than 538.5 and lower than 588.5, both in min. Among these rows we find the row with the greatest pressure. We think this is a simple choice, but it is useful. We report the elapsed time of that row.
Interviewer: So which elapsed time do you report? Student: 586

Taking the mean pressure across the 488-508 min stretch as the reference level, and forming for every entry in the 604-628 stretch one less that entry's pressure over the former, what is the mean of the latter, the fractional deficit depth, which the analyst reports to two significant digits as -0.036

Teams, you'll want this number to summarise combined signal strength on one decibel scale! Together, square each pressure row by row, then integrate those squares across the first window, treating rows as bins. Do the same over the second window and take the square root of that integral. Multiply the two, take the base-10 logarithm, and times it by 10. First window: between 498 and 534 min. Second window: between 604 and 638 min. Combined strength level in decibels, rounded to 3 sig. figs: 46.2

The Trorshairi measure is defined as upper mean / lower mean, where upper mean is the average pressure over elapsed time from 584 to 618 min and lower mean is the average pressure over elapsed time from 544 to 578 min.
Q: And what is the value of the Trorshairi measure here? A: 1.03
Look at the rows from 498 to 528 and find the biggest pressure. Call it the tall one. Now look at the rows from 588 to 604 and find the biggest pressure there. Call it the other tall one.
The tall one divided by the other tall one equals 0.956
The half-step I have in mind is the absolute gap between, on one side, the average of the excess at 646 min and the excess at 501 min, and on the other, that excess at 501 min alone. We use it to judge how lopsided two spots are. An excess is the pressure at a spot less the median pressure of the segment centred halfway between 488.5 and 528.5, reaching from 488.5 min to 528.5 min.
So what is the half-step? 0.17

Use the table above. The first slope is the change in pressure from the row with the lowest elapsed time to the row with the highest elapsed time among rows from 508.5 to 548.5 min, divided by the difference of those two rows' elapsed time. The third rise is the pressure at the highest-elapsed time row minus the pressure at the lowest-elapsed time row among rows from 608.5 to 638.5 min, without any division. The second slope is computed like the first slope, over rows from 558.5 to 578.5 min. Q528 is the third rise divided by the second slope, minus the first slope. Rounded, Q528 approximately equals 8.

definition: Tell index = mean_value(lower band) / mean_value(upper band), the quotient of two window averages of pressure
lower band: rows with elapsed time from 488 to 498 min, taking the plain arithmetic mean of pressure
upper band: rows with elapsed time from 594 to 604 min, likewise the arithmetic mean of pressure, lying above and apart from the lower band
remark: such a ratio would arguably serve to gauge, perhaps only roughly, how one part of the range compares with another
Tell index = 0.972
